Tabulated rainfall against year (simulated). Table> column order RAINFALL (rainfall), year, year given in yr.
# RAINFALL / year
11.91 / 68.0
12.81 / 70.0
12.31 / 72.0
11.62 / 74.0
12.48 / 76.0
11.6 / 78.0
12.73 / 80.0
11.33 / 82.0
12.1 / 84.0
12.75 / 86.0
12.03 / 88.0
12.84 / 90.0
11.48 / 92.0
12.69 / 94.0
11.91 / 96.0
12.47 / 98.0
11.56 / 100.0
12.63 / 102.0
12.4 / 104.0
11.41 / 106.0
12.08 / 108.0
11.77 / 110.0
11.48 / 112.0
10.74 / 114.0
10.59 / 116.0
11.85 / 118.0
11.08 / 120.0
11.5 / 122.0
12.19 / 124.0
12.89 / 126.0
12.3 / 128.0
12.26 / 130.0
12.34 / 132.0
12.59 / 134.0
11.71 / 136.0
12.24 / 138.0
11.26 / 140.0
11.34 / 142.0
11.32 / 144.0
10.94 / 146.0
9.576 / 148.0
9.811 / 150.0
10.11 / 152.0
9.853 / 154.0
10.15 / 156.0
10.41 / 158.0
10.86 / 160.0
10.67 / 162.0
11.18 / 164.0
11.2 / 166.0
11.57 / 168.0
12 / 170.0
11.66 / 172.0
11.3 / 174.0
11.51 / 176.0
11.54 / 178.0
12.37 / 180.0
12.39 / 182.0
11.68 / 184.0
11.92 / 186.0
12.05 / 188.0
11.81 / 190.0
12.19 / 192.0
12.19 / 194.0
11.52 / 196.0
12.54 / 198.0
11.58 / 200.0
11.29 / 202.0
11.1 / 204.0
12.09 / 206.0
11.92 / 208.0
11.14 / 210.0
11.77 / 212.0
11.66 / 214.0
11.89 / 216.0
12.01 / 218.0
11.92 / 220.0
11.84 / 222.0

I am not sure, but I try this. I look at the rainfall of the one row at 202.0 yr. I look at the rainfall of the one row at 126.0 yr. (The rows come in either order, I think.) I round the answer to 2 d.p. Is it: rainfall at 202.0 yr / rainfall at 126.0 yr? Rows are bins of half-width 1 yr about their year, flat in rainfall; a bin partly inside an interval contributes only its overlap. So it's 0.88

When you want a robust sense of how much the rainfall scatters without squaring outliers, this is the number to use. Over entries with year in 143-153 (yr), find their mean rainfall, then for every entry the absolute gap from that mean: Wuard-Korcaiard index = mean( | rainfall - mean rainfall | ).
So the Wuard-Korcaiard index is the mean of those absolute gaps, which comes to 0.62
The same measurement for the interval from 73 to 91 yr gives 0.48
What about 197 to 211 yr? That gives 0.44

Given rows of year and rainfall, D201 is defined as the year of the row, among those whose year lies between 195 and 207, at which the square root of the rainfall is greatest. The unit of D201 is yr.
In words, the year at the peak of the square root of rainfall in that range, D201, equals 198.0 yr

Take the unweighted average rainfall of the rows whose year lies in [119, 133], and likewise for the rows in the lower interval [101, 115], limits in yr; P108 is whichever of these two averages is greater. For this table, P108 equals 12.08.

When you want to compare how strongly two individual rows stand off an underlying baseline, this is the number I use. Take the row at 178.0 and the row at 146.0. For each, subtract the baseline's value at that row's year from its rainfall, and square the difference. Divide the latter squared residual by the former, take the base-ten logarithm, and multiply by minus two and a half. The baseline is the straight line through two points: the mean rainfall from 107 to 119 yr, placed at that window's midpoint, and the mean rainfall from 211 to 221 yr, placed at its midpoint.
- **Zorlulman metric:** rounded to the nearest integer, -3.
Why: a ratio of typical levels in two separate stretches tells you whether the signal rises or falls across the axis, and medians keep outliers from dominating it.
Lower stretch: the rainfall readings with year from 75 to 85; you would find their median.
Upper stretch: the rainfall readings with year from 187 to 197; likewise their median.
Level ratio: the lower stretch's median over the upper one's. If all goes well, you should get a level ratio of 1.00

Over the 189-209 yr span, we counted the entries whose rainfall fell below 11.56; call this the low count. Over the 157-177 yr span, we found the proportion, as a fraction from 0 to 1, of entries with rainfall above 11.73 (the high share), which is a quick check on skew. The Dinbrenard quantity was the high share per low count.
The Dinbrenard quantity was 0.03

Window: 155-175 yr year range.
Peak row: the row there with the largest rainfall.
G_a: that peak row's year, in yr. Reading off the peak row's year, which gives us 170.0 yr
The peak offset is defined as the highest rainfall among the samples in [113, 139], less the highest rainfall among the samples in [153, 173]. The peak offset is 0.9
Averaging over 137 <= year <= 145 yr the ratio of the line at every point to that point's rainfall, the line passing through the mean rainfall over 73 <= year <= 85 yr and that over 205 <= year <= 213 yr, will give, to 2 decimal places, 1.03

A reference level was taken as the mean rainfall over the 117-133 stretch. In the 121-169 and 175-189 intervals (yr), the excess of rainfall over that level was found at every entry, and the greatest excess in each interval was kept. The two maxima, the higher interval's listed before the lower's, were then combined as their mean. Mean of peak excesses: 0.59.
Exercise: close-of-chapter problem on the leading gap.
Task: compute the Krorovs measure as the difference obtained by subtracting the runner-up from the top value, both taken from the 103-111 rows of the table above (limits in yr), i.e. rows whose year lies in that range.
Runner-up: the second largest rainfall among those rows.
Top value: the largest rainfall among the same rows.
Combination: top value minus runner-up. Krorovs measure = 0.32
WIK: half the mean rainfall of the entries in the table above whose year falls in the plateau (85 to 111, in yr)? 6.08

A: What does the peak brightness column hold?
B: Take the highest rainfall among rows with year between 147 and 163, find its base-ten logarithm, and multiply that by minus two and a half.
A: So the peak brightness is -2.59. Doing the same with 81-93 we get -2.77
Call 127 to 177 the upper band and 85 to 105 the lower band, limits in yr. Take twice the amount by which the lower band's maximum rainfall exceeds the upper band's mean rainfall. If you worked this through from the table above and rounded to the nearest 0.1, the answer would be 3.3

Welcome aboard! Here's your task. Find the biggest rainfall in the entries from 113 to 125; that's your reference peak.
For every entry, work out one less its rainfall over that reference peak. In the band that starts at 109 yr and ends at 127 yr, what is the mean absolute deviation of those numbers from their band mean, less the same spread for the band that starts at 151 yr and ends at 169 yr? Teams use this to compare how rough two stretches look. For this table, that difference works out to 0.005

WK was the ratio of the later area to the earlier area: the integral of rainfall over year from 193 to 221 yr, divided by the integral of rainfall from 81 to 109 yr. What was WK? 0.97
